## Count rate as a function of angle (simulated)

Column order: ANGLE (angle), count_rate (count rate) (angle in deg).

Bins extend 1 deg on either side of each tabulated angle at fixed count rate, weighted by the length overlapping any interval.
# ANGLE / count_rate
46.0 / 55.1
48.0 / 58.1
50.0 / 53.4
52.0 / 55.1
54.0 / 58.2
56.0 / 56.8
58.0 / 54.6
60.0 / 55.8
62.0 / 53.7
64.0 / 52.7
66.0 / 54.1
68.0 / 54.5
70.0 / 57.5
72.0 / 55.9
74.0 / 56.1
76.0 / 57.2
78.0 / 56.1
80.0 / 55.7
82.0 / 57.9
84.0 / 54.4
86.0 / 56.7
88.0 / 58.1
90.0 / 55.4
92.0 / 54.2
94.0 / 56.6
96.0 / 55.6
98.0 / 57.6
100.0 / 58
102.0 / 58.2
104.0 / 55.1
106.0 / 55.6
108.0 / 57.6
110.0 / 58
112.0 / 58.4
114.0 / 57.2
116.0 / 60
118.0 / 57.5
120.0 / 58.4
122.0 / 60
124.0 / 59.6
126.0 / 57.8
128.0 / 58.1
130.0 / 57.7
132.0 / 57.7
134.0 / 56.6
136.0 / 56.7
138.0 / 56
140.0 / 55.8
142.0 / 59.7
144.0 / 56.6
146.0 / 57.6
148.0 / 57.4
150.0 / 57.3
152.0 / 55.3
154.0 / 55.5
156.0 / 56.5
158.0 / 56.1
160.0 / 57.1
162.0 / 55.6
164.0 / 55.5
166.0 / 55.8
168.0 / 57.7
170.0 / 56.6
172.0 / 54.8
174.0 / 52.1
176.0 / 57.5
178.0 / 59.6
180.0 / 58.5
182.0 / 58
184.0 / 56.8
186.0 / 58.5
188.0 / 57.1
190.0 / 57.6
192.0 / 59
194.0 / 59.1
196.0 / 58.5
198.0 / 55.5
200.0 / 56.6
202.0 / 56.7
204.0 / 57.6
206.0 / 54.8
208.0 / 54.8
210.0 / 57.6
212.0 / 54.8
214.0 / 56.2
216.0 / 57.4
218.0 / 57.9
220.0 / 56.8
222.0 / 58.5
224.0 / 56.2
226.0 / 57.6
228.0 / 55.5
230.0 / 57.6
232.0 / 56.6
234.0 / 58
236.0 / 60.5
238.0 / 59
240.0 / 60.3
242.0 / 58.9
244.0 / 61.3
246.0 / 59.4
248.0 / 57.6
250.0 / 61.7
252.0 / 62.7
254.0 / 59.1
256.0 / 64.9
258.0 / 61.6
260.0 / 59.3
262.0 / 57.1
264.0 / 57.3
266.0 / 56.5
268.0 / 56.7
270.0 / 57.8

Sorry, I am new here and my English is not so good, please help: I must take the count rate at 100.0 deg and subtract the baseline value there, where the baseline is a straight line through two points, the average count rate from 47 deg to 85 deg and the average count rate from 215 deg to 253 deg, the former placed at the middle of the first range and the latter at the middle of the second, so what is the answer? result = 1.7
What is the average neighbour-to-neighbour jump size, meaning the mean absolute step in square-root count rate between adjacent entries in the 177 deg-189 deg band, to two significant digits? 0.078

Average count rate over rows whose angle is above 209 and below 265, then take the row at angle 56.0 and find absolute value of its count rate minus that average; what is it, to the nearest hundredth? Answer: 1.82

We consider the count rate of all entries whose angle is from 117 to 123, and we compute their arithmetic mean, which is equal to 58.6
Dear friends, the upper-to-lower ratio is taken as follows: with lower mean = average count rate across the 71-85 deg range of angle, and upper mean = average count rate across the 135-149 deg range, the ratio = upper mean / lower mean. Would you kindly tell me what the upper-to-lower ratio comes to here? 1.02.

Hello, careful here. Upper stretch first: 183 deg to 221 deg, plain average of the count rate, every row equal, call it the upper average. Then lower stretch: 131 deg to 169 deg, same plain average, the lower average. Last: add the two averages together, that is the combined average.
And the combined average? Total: 114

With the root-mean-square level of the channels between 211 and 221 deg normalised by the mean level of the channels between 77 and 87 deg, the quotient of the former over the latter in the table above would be 1.01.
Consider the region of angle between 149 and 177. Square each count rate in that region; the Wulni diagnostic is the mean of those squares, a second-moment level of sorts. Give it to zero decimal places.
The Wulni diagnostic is 3133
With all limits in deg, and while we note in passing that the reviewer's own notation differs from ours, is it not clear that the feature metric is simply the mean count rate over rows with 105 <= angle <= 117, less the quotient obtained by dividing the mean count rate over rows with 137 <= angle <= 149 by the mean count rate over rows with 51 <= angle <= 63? 56.8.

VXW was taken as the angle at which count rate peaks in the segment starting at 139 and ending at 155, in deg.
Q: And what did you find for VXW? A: 142.0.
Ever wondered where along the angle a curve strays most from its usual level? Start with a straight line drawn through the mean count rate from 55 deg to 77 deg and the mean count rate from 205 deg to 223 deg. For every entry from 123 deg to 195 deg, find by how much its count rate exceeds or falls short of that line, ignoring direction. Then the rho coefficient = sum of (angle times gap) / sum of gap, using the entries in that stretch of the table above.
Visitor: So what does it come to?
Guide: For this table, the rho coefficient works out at 160.0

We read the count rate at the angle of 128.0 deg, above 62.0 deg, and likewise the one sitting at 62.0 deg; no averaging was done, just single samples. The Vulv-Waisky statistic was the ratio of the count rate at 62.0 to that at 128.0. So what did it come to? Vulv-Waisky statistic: 0.92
